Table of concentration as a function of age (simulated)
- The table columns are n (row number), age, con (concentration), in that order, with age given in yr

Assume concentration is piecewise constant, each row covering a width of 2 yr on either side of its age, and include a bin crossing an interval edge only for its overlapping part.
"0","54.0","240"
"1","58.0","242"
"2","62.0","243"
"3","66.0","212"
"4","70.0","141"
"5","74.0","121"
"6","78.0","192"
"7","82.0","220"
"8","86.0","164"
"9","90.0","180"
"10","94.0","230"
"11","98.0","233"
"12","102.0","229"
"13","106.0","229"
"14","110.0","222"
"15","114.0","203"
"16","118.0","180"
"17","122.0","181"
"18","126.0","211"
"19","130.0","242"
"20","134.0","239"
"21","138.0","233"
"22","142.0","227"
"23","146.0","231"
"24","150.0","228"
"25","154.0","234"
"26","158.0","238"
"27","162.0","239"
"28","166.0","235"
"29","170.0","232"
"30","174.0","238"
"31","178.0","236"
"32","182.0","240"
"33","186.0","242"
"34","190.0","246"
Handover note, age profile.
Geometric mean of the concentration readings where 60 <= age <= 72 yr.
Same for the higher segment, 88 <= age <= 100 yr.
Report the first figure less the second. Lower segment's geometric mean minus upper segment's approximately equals -19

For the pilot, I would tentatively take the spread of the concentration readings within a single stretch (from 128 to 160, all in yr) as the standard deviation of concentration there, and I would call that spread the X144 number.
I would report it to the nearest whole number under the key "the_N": 5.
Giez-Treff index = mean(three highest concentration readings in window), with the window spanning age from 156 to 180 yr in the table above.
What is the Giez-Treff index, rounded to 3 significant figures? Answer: 238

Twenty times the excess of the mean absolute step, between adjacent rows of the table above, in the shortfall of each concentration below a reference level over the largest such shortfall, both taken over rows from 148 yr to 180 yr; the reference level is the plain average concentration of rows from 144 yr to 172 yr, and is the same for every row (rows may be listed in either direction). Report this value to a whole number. -43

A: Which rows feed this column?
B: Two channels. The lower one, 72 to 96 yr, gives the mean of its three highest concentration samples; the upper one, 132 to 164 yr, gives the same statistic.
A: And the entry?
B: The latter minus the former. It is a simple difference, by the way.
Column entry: 25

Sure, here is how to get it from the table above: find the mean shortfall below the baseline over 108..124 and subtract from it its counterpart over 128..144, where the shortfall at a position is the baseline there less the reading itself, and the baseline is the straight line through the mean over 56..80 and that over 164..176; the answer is 30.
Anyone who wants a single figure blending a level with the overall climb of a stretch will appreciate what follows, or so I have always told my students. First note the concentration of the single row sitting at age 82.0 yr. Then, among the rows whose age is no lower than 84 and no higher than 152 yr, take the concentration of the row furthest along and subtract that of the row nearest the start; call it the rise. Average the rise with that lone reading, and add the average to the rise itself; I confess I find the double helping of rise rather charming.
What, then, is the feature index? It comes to 206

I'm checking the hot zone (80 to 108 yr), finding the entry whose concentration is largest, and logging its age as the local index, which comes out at 98.0 yr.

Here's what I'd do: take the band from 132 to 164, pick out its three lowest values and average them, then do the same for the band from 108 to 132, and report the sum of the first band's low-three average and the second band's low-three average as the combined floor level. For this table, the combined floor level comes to 417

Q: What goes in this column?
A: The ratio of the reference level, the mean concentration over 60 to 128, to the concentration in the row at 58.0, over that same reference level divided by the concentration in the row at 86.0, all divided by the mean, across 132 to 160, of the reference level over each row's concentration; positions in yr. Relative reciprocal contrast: 0.8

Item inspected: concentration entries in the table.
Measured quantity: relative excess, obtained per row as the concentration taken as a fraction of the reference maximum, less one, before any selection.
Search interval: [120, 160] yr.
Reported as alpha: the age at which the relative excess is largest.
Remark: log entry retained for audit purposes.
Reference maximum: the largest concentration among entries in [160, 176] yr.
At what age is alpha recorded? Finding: 130.0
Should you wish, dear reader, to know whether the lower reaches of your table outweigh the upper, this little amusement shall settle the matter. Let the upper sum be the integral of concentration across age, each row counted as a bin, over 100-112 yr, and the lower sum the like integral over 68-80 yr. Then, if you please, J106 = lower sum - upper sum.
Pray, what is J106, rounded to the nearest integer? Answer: -904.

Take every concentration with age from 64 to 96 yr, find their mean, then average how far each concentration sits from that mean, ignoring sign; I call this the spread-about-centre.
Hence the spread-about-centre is 31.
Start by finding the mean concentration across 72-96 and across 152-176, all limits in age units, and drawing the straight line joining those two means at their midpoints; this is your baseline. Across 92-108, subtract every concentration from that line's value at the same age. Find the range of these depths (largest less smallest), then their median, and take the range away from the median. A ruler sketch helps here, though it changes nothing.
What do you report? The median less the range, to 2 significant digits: -45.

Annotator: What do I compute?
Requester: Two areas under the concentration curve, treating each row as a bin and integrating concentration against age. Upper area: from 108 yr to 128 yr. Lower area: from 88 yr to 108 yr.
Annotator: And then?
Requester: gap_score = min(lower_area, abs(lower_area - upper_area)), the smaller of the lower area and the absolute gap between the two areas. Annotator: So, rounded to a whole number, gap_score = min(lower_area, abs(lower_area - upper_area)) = 416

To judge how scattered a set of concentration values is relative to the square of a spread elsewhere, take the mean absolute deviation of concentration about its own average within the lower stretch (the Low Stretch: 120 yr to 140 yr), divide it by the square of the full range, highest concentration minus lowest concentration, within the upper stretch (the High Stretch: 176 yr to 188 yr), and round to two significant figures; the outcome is 0.56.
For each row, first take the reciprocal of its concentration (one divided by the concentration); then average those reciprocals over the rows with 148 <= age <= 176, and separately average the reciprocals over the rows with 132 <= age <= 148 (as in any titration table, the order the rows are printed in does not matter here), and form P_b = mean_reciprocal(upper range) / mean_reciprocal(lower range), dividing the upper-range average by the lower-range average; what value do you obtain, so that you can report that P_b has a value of 0.99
